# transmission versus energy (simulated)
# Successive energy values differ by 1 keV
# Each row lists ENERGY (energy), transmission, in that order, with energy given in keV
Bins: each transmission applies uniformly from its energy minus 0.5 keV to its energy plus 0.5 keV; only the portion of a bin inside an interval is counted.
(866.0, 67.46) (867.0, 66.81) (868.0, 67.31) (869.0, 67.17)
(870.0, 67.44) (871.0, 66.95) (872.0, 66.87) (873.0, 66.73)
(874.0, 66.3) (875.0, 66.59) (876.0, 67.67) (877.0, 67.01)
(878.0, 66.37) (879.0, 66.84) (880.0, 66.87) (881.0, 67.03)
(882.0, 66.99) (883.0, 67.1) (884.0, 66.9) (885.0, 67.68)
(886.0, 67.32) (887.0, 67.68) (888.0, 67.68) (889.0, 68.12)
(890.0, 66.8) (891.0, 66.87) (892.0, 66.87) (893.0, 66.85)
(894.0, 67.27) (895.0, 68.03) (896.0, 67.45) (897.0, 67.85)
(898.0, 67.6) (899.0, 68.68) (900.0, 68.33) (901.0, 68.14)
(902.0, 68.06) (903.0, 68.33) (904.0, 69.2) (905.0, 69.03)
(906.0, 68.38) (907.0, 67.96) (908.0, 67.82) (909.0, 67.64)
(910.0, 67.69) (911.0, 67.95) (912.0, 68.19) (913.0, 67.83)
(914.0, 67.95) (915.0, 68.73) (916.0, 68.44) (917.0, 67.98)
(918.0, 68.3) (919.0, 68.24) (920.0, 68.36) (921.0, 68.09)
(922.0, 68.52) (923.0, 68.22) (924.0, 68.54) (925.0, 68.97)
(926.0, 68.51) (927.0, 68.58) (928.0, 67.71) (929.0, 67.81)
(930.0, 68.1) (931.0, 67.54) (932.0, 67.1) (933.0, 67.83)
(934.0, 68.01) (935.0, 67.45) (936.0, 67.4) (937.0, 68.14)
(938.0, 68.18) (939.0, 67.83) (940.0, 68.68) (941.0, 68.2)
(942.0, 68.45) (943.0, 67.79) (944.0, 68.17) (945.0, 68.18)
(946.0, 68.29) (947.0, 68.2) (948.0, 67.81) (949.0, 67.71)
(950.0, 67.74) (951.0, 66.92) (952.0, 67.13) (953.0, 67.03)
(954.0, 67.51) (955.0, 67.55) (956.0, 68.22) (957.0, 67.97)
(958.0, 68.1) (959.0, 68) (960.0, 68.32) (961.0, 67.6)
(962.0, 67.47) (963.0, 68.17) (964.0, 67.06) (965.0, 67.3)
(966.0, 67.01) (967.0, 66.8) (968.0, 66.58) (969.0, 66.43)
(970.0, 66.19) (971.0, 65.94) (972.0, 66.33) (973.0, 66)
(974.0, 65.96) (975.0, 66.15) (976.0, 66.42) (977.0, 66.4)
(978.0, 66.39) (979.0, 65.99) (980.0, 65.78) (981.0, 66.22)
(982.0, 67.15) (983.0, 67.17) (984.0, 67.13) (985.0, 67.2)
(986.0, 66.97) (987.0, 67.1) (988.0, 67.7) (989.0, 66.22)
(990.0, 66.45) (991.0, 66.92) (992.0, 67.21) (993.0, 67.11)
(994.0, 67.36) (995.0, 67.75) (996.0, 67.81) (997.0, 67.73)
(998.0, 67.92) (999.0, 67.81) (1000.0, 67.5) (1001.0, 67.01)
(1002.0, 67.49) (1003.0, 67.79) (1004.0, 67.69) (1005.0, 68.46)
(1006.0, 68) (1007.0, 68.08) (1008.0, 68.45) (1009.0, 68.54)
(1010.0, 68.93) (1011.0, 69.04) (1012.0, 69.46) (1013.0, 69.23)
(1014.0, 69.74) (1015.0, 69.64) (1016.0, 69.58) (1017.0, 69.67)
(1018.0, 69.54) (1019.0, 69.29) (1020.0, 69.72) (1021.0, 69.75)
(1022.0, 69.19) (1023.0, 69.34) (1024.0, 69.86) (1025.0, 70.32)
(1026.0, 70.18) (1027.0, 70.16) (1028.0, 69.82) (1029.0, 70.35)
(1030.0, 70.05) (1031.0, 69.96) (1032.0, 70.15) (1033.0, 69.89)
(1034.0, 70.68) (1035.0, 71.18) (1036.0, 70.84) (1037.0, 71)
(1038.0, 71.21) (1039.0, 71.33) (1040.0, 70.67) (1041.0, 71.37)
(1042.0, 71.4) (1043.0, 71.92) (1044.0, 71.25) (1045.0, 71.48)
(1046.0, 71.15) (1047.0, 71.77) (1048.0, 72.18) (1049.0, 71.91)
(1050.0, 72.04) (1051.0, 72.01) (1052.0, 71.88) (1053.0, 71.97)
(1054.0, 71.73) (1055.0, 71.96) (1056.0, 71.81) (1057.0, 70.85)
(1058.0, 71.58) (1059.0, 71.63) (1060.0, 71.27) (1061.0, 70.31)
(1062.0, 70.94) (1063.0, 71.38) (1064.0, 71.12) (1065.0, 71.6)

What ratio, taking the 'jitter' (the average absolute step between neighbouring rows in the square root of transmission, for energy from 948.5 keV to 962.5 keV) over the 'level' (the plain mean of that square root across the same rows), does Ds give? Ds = 0.0023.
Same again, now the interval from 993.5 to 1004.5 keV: 0.0019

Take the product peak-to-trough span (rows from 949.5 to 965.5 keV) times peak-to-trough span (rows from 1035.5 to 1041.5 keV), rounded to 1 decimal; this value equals 1.0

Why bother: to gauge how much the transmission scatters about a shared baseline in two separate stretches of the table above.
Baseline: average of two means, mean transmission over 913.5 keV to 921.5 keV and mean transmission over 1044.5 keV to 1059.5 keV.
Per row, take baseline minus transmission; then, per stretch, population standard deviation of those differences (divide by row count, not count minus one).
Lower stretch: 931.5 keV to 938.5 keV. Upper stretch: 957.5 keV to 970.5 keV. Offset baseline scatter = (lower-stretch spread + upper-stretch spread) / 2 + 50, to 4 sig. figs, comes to 50.53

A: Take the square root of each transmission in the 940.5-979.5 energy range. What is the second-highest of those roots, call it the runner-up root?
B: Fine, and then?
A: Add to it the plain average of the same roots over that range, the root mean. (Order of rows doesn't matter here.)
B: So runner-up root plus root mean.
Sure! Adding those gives 16.5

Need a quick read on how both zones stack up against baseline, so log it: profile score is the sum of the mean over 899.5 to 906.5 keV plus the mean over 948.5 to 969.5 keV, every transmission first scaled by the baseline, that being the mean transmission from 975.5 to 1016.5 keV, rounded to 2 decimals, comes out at 2.01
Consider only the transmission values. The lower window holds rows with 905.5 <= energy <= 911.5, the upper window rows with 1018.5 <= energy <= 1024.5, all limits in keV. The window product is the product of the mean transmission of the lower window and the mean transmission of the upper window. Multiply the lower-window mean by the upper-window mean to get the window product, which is 4721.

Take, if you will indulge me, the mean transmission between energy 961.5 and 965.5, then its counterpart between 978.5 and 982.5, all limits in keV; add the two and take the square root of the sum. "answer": 11.6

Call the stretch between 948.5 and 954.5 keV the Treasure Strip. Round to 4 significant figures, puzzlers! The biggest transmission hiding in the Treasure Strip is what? 67.74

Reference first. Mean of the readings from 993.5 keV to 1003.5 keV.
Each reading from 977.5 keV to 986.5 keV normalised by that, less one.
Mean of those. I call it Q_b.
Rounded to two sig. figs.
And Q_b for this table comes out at -0.014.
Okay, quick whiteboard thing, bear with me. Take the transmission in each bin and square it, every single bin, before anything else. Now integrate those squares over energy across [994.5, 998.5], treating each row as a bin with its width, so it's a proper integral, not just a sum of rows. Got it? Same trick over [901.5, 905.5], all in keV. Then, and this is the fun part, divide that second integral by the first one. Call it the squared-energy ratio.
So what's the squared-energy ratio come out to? 1.03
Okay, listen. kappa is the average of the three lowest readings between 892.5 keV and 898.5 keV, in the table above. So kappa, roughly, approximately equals 67.2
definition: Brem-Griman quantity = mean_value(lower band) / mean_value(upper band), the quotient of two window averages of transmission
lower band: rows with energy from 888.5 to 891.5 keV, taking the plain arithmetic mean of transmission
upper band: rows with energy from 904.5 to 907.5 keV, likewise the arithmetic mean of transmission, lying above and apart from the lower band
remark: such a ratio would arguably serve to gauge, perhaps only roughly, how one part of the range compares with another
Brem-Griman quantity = 0.983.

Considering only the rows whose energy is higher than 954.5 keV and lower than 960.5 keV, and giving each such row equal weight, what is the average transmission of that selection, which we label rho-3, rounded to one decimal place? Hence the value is 68.0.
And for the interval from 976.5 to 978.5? 66.4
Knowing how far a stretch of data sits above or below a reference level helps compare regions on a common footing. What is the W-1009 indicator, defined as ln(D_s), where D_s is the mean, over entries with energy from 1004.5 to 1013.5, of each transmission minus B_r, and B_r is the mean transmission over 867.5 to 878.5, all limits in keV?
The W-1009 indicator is 0.55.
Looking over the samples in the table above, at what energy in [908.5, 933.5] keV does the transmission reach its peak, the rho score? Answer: 925.0 keV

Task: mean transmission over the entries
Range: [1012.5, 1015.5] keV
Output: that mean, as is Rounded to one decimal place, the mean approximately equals 69.5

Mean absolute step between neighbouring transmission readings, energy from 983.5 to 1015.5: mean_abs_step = 0.32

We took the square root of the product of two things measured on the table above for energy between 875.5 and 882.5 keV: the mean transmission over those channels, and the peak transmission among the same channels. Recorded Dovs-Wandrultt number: 67.3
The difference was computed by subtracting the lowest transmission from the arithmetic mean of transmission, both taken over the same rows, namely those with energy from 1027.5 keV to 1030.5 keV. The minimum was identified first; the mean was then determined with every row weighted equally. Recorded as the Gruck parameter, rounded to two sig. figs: 0.25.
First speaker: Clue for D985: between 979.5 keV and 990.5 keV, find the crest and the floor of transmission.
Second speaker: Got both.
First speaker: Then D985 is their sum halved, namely 66.7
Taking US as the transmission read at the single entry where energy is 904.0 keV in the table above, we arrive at 69.2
